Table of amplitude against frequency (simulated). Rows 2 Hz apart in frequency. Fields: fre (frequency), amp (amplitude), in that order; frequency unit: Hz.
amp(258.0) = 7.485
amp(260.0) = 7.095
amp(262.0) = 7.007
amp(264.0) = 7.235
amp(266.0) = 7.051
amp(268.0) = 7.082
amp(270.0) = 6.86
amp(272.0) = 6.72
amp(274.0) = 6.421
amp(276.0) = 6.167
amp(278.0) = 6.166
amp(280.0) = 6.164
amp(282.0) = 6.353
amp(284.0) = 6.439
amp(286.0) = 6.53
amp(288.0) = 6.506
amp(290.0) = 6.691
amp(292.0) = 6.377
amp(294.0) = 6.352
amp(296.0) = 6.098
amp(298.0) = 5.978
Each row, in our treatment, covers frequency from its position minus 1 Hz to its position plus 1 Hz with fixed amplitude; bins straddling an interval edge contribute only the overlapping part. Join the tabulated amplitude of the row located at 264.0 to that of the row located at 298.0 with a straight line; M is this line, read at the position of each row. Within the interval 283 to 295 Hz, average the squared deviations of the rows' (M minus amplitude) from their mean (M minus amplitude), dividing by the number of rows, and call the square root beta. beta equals 0.14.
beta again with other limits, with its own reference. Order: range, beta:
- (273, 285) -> 0.20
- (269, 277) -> 0.19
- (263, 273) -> 0.08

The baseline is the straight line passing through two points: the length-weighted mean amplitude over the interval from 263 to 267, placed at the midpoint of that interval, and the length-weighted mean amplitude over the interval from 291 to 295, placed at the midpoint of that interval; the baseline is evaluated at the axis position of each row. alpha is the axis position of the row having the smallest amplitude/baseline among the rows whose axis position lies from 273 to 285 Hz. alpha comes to 276.0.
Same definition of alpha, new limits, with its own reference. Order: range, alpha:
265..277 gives 276.0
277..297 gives 278.0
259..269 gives 262.0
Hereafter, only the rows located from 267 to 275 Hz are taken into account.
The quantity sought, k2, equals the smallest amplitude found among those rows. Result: 6.421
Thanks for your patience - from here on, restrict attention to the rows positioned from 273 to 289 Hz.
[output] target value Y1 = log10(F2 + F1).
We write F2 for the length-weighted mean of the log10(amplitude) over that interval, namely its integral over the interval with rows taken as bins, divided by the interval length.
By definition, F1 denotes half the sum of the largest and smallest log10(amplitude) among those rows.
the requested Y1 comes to 0.205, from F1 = 0.802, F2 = 0.802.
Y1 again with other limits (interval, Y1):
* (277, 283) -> 0.202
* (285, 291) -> 0.214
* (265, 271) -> 0.227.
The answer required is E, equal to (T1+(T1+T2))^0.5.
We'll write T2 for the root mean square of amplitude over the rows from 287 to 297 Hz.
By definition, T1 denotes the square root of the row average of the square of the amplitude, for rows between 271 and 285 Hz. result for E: 4.37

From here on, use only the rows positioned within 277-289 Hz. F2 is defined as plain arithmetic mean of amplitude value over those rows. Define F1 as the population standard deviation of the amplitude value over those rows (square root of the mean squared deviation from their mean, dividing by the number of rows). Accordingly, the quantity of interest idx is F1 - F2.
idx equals -6.21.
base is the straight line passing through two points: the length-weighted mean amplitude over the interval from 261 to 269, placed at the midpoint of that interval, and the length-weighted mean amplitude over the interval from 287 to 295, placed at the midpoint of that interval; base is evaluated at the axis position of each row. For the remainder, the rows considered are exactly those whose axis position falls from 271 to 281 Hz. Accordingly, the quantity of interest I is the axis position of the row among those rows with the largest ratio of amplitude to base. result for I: 272.0 Hz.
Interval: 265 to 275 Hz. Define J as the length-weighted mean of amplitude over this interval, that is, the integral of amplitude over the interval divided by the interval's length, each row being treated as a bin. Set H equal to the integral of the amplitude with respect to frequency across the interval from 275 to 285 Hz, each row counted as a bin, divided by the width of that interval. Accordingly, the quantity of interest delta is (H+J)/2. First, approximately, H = 6.3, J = 6.8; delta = 6.54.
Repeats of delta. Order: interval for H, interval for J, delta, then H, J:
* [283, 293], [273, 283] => 6.38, 6.5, 6.3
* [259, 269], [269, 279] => 6.78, 7.1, 6.5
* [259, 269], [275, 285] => 6.68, 7.1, 6.3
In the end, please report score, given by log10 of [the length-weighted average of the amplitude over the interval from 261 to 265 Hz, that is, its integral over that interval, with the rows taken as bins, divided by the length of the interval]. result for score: 0.85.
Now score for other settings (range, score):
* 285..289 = 0.81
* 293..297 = 0.79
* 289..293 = 0.82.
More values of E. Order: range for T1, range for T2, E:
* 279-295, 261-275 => 4.45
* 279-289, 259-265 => 4.46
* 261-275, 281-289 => 4.50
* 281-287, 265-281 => 4.41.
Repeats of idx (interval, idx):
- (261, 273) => -6.83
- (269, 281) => -6.13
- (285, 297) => -6.24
